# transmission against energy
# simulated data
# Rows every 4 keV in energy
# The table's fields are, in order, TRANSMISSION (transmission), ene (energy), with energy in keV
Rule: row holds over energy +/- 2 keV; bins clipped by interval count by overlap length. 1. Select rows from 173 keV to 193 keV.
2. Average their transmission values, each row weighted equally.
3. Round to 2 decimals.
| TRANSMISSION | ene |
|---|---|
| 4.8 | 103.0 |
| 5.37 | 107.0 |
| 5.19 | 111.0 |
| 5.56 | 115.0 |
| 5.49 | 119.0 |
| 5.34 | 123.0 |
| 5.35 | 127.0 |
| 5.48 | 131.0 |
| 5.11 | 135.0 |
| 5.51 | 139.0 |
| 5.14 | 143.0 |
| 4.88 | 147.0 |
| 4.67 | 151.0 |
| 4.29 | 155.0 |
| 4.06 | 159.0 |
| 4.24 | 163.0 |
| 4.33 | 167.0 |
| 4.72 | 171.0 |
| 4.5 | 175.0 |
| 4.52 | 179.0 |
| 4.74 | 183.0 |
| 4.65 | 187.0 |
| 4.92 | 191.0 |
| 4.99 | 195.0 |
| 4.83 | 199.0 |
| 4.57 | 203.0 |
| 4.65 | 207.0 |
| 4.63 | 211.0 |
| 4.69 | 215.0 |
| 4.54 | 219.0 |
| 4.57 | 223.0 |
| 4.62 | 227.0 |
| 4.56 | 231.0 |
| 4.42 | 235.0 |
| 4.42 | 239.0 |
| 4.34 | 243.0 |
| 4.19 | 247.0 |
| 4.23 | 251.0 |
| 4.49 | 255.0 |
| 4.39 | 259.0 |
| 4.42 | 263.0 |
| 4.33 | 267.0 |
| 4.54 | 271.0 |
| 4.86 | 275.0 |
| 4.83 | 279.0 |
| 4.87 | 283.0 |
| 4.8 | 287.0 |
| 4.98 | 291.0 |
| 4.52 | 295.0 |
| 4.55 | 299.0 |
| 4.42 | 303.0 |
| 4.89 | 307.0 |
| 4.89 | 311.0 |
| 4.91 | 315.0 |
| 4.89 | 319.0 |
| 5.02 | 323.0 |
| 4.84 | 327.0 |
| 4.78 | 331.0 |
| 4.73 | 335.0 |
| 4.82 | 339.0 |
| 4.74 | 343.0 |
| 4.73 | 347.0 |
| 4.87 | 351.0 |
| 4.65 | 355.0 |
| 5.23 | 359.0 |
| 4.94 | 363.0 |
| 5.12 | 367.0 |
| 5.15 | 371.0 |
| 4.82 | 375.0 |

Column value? 4.67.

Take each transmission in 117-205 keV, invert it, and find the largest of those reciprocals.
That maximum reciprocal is 0.246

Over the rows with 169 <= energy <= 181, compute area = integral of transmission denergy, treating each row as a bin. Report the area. 55.0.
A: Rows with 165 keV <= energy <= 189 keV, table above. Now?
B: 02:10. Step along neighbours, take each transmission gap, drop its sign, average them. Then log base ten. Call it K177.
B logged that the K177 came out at -0.73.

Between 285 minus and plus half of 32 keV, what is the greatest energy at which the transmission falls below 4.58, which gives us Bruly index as 299.0 keV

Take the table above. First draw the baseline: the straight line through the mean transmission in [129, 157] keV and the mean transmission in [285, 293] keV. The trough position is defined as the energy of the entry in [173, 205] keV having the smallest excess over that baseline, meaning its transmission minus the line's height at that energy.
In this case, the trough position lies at 175.0 keV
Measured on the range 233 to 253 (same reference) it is 247.0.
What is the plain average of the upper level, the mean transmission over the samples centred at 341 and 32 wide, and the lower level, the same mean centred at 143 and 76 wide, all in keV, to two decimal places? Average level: 4.85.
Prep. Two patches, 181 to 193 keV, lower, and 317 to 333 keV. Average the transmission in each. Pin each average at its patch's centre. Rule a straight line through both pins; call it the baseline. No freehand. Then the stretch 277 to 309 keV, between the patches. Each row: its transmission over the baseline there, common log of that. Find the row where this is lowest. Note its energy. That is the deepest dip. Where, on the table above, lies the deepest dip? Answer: 303.0 keV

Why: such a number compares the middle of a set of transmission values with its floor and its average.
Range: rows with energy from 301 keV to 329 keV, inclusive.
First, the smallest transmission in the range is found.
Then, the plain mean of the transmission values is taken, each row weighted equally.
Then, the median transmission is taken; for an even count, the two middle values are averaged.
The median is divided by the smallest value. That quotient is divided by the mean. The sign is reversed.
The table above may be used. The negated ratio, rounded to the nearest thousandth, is -0.229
